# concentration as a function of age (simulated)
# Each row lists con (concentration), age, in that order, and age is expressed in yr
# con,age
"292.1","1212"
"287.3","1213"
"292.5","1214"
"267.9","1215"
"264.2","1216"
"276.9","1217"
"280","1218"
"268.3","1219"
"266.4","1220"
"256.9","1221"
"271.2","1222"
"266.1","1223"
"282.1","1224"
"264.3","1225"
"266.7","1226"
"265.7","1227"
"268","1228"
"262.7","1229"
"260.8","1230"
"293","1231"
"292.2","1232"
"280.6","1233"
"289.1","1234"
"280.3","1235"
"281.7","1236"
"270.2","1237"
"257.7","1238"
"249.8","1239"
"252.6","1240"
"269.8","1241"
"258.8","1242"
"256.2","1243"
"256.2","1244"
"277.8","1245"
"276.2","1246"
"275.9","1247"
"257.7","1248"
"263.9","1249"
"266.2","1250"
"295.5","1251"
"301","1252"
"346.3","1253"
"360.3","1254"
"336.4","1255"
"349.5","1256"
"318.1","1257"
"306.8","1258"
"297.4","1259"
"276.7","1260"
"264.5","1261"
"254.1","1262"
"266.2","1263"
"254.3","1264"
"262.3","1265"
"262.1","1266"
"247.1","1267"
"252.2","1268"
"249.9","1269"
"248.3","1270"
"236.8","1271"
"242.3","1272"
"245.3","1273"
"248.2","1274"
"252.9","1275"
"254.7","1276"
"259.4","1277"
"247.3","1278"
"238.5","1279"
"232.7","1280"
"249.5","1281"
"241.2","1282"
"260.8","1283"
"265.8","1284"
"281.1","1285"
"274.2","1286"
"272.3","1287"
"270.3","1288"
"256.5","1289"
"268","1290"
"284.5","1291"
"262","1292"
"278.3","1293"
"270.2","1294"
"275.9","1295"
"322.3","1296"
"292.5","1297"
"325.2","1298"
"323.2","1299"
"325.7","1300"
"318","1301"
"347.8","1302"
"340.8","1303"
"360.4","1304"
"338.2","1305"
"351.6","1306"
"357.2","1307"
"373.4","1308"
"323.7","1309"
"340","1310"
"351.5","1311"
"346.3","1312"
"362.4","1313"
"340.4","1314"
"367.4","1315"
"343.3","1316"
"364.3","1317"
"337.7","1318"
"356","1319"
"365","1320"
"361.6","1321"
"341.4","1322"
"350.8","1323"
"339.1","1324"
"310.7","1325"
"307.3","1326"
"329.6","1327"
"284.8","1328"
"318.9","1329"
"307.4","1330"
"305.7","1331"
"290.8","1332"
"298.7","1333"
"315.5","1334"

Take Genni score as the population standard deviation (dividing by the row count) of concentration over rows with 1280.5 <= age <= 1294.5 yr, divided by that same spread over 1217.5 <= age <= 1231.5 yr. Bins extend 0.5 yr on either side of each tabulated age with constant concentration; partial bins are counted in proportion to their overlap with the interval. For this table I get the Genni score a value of 1.3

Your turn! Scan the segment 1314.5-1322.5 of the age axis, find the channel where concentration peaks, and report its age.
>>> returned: 1315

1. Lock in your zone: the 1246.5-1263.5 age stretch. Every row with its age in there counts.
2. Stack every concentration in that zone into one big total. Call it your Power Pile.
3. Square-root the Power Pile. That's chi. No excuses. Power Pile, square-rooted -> 71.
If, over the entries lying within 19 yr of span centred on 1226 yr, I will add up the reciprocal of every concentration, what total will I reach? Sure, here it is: 0.070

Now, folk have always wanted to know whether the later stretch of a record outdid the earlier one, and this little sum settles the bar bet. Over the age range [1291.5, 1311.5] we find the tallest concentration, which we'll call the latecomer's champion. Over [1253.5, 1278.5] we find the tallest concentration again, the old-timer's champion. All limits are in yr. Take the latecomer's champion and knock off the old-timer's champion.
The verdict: 13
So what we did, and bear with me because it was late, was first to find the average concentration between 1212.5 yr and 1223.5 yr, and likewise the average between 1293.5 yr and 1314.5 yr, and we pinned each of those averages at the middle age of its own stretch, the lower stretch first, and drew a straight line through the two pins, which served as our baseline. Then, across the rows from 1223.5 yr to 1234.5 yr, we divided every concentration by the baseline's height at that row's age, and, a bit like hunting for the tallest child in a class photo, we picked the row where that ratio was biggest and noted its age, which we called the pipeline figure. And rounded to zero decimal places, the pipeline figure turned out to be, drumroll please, 1231 yr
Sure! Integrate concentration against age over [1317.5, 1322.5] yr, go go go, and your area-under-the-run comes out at 1762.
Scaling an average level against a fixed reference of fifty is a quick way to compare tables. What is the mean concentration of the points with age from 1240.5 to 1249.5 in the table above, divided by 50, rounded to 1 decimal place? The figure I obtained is 5.3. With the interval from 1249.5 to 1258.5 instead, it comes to 6.4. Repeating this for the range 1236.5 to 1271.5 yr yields 5.5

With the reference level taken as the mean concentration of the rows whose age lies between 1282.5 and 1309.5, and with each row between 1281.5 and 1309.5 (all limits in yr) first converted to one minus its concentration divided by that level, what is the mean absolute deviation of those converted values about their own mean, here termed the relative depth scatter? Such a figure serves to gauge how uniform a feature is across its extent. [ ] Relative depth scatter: 0.112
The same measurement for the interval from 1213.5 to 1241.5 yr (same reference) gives 0.032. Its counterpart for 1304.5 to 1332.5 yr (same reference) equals 0.062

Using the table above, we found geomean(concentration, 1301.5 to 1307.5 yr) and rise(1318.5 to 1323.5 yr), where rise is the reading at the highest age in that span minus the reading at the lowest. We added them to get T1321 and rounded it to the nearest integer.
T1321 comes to 344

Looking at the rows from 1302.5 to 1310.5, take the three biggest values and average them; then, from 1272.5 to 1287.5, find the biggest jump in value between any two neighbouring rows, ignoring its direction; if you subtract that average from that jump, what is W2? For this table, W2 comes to -344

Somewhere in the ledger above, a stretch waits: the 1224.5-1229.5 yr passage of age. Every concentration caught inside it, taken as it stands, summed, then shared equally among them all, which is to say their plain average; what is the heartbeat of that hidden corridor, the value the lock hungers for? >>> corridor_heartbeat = 265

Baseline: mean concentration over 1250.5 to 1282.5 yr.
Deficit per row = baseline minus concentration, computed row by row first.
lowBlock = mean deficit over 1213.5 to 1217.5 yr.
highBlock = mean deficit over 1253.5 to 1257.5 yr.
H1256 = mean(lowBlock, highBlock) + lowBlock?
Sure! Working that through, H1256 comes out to -40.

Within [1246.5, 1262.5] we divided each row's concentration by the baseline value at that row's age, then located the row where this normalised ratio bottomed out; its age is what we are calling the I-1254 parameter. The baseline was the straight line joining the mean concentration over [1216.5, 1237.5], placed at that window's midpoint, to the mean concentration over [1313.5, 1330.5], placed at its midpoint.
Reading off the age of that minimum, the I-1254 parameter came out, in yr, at 1262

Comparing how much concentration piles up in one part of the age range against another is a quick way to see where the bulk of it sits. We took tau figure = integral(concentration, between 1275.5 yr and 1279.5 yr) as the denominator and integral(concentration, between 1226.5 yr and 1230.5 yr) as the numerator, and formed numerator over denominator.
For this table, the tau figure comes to 1.06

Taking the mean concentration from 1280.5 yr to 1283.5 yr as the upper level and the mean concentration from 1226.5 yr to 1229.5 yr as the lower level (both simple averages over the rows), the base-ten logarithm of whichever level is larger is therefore 2.42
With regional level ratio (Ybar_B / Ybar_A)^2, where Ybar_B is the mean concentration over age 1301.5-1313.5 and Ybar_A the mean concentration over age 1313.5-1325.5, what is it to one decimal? 1.0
